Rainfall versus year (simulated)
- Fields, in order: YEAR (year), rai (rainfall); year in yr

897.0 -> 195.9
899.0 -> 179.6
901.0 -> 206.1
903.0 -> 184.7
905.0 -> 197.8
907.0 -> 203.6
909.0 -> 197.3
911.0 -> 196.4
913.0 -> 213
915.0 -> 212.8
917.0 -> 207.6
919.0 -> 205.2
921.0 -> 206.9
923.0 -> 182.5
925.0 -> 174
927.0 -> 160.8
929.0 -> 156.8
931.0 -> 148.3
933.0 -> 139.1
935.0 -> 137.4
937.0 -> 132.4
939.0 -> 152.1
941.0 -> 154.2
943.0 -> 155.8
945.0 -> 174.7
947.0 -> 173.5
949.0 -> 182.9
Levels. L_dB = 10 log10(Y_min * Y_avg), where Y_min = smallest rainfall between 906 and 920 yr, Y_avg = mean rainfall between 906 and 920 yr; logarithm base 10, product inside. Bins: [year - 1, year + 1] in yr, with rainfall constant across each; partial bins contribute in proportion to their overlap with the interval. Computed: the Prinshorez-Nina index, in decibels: 46.1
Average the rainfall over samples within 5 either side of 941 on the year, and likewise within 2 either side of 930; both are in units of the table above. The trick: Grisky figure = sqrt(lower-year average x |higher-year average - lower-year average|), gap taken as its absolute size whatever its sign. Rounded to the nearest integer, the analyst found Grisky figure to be 14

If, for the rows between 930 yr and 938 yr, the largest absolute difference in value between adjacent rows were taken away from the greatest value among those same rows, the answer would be 139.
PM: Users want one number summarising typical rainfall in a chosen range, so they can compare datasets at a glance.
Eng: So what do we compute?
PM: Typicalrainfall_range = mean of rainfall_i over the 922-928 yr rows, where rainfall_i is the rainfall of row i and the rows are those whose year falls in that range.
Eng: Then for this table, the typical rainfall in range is 172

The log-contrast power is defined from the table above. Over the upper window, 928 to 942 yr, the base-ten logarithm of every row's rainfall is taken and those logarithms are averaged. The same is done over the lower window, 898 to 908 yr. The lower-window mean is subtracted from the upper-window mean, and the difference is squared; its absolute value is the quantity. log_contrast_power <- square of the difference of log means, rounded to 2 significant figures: 0.016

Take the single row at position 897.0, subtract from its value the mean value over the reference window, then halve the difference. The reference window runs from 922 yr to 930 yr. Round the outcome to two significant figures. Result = 14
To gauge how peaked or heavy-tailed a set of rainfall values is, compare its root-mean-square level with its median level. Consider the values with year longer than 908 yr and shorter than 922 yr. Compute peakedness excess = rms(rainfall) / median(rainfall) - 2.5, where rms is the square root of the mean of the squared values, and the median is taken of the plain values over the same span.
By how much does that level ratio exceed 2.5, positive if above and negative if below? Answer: -1.51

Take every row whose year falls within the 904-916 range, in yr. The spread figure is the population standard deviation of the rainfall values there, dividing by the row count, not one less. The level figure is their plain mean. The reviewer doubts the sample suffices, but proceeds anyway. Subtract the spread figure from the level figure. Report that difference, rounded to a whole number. 196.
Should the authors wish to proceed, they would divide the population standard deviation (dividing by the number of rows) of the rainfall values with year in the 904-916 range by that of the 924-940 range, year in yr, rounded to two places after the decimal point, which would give 0.55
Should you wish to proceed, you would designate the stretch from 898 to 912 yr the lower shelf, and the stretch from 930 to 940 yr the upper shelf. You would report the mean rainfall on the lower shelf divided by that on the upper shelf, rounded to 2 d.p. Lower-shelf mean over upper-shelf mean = 1.38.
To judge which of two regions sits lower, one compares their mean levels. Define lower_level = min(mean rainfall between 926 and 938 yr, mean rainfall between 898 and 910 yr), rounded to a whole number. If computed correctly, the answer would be 146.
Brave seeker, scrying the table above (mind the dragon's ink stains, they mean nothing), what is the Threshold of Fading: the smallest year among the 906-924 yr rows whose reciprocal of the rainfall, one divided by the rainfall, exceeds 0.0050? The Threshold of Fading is 909.0 yr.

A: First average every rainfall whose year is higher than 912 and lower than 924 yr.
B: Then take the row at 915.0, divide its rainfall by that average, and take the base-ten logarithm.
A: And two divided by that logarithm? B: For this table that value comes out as 118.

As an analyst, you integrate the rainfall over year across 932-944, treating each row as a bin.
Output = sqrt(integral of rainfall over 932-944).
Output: 42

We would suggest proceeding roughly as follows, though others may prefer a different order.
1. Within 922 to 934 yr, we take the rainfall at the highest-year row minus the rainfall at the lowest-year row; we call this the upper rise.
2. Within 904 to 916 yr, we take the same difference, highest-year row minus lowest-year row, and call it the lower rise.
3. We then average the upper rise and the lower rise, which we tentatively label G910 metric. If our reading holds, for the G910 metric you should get -14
